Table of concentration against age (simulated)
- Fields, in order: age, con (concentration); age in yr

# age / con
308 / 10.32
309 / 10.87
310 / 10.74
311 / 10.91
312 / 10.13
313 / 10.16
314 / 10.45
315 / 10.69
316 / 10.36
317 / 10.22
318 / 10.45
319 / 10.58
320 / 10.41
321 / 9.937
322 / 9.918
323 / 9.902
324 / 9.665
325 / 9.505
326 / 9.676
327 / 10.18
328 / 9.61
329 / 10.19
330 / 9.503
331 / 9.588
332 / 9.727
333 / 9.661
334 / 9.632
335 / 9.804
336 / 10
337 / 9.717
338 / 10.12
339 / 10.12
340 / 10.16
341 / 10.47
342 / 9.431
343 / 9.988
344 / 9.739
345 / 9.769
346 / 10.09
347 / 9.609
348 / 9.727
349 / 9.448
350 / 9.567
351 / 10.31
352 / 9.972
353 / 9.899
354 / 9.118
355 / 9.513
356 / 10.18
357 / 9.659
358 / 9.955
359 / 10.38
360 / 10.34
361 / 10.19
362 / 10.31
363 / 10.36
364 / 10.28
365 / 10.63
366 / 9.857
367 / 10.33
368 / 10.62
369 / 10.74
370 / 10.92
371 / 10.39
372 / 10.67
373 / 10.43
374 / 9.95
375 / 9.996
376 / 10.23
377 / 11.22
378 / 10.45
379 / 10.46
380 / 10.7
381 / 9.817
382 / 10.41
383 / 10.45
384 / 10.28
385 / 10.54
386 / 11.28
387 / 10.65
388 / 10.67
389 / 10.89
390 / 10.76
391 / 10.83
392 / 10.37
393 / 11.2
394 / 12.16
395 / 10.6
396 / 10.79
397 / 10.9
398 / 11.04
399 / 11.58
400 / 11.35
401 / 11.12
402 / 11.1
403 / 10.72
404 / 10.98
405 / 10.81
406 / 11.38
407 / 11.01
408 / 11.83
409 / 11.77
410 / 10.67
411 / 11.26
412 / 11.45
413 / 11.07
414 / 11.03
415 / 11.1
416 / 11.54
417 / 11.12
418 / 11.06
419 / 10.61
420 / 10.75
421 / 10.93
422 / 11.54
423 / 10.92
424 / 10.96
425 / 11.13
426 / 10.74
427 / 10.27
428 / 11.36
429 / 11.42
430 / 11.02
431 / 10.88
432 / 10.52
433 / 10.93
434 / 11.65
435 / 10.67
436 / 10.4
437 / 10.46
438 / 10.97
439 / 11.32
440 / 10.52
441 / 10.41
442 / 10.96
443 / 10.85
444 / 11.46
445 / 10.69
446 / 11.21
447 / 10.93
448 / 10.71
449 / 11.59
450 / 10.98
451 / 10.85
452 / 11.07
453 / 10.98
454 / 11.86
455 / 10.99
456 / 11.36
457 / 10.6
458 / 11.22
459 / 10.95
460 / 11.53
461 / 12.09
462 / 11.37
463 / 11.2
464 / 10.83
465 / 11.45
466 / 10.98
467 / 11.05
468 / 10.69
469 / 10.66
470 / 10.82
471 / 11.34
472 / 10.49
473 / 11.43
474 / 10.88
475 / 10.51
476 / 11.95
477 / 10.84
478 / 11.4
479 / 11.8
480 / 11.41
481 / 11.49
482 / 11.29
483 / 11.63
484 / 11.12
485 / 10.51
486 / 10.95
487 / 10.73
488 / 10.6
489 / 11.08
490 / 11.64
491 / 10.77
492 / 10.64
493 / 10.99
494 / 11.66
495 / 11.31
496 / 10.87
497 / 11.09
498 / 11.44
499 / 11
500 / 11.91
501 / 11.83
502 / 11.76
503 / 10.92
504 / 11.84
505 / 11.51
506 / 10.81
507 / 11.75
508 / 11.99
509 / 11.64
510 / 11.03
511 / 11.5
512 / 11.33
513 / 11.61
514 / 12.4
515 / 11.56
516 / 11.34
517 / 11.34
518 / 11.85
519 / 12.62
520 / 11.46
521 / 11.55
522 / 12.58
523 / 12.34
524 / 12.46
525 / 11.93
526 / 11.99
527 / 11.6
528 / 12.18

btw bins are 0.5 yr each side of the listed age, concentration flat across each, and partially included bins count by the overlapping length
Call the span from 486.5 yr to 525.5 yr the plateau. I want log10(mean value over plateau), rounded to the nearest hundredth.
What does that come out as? 1.06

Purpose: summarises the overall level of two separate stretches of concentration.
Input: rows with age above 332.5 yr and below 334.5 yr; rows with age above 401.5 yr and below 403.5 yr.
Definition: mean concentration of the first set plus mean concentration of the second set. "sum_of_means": 20.6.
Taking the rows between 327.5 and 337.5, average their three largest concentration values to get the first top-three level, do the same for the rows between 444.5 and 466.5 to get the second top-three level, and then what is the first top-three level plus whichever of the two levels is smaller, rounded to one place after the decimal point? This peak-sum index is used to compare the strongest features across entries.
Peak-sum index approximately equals 20.0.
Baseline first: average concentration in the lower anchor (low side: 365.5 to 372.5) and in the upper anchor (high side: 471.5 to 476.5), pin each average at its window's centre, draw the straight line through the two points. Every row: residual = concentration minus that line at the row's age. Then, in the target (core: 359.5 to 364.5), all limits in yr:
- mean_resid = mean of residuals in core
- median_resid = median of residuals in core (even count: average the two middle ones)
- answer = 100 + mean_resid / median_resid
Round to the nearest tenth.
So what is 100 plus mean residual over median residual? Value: 101.1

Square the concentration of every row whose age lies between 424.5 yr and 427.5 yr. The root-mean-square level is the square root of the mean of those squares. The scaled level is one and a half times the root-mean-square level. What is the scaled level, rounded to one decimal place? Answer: 16.1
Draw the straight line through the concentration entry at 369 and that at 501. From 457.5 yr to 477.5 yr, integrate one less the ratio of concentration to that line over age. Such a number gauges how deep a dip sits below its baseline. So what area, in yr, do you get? 0.76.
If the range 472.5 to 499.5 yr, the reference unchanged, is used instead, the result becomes 1.28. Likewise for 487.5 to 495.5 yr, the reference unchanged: 0.45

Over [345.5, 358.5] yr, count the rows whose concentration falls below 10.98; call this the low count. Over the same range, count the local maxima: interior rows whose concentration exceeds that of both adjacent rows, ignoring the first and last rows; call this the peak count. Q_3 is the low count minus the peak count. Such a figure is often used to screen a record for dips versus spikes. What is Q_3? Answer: 10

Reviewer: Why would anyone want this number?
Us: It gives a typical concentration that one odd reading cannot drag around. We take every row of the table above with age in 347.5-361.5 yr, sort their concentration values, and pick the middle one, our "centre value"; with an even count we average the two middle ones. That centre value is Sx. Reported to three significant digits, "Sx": 9.93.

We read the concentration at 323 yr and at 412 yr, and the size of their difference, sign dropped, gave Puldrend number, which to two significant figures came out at 1.5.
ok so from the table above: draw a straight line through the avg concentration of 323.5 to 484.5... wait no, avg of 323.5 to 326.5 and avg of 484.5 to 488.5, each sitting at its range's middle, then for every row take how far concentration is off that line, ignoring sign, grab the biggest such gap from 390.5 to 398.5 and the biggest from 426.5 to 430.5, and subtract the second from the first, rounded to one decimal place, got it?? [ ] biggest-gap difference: 1.0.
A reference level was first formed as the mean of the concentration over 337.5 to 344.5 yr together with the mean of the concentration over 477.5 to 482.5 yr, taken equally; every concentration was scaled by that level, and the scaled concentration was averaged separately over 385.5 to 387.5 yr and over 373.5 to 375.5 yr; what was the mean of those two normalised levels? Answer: 0.97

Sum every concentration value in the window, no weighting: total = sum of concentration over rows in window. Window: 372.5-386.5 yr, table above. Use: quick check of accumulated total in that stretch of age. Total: 146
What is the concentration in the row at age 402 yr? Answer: 11.1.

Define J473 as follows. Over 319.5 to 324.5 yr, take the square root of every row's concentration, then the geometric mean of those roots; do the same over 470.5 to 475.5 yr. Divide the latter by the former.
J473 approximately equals 1.05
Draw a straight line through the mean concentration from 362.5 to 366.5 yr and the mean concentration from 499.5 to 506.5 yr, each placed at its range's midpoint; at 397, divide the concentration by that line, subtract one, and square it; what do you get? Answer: 0.0010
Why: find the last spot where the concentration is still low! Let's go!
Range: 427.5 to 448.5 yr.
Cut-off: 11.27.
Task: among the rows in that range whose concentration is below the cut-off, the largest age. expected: 448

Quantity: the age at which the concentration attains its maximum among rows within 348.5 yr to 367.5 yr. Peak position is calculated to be 365 yr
